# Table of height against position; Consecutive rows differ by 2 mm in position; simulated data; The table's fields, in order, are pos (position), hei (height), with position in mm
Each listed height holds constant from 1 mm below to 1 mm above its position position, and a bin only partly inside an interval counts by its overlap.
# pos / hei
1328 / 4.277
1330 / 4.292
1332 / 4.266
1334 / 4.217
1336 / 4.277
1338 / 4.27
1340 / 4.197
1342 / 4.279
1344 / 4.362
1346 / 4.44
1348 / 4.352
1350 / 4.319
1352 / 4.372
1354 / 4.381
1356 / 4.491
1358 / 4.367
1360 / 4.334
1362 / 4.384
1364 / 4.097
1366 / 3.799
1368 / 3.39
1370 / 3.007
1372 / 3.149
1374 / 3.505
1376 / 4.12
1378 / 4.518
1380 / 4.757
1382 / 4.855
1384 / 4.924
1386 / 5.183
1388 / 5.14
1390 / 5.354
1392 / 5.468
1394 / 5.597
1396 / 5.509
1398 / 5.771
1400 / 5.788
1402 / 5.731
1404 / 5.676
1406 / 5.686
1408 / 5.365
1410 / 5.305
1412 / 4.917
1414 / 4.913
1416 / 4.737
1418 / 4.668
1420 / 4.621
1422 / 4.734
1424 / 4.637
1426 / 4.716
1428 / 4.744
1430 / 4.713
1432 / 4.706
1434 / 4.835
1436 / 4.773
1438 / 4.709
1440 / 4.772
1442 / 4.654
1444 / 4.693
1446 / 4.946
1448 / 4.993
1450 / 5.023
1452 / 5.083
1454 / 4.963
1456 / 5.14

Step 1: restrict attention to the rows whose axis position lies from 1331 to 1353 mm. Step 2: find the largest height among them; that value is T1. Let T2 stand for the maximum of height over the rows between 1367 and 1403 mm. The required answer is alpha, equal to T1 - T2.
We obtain -1.3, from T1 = 4.44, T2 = 5.788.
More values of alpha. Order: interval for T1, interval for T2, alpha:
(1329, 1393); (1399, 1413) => -0.3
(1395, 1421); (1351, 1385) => 0.9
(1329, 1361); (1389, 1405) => -1.3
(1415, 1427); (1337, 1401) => -1.1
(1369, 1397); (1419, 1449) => 0.6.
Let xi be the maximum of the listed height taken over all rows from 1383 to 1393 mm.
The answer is 5.468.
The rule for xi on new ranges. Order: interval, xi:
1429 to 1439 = 4.835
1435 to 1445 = 4.773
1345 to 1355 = 4.44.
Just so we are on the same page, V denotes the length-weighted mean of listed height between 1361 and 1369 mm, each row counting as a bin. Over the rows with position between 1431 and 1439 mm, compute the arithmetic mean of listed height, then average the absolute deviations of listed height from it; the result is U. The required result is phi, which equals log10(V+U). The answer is 0.60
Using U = 0.05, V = 3.9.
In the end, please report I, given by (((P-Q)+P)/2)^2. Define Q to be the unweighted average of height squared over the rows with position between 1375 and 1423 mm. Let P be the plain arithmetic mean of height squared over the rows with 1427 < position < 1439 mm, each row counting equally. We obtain 85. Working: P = 23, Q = 27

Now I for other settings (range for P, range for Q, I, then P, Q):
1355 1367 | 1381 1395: 20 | 18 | 27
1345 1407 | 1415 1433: 128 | 22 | 22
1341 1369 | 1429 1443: 47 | 18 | 22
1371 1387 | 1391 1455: 46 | 20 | 26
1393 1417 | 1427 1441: 330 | 29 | 23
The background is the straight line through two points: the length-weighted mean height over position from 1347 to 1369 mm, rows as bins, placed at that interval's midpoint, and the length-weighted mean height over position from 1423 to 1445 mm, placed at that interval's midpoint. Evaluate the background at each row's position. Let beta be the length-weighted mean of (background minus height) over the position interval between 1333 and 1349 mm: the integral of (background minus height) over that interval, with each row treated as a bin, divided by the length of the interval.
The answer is -0.21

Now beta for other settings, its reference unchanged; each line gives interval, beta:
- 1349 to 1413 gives -0.36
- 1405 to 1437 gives -0.24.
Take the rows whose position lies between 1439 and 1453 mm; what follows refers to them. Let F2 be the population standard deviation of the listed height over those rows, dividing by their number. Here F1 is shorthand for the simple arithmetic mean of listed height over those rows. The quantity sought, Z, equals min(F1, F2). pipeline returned 0.16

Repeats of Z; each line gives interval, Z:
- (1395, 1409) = 0.14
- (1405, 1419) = 0.35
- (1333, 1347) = 0.08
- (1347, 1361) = 0.05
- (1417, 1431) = 0.04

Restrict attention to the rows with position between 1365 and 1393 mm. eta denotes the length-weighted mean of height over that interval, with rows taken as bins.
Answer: 4.4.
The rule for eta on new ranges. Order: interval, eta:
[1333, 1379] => 4.1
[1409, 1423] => 4.8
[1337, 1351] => 4.3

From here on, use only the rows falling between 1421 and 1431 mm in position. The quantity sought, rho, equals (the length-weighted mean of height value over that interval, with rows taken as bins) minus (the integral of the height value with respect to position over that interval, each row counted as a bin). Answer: -42.4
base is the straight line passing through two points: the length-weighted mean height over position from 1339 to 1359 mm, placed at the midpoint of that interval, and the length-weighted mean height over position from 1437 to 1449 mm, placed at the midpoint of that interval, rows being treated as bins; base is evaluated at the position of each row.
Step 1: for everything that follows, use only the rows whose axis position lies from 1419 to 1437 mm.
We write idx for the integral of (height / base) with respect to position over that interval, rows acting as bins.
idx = 18.0 mm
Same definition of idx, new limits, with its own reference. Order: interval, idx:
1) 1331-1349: 17.9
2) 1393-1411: 21.9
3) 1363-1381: 15.4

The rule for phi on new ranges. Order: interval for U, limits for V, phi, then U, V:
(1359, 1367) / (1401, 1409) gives 0.76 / 0.21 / 5.6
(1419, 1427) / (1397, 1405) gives 0.76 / 0.05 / 5.7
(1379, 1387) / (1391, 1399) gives 0.76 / 0.13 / 5.6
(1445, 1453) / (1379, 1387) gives 0.70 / 0.04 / 4.9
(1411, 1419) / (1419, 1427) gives 0.68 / 0.11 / 4.7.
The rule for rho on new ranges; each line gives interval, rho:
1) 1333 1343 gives -38.2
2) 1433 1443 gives -42.7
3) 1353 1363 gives -39.5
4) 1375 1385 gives -41.7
